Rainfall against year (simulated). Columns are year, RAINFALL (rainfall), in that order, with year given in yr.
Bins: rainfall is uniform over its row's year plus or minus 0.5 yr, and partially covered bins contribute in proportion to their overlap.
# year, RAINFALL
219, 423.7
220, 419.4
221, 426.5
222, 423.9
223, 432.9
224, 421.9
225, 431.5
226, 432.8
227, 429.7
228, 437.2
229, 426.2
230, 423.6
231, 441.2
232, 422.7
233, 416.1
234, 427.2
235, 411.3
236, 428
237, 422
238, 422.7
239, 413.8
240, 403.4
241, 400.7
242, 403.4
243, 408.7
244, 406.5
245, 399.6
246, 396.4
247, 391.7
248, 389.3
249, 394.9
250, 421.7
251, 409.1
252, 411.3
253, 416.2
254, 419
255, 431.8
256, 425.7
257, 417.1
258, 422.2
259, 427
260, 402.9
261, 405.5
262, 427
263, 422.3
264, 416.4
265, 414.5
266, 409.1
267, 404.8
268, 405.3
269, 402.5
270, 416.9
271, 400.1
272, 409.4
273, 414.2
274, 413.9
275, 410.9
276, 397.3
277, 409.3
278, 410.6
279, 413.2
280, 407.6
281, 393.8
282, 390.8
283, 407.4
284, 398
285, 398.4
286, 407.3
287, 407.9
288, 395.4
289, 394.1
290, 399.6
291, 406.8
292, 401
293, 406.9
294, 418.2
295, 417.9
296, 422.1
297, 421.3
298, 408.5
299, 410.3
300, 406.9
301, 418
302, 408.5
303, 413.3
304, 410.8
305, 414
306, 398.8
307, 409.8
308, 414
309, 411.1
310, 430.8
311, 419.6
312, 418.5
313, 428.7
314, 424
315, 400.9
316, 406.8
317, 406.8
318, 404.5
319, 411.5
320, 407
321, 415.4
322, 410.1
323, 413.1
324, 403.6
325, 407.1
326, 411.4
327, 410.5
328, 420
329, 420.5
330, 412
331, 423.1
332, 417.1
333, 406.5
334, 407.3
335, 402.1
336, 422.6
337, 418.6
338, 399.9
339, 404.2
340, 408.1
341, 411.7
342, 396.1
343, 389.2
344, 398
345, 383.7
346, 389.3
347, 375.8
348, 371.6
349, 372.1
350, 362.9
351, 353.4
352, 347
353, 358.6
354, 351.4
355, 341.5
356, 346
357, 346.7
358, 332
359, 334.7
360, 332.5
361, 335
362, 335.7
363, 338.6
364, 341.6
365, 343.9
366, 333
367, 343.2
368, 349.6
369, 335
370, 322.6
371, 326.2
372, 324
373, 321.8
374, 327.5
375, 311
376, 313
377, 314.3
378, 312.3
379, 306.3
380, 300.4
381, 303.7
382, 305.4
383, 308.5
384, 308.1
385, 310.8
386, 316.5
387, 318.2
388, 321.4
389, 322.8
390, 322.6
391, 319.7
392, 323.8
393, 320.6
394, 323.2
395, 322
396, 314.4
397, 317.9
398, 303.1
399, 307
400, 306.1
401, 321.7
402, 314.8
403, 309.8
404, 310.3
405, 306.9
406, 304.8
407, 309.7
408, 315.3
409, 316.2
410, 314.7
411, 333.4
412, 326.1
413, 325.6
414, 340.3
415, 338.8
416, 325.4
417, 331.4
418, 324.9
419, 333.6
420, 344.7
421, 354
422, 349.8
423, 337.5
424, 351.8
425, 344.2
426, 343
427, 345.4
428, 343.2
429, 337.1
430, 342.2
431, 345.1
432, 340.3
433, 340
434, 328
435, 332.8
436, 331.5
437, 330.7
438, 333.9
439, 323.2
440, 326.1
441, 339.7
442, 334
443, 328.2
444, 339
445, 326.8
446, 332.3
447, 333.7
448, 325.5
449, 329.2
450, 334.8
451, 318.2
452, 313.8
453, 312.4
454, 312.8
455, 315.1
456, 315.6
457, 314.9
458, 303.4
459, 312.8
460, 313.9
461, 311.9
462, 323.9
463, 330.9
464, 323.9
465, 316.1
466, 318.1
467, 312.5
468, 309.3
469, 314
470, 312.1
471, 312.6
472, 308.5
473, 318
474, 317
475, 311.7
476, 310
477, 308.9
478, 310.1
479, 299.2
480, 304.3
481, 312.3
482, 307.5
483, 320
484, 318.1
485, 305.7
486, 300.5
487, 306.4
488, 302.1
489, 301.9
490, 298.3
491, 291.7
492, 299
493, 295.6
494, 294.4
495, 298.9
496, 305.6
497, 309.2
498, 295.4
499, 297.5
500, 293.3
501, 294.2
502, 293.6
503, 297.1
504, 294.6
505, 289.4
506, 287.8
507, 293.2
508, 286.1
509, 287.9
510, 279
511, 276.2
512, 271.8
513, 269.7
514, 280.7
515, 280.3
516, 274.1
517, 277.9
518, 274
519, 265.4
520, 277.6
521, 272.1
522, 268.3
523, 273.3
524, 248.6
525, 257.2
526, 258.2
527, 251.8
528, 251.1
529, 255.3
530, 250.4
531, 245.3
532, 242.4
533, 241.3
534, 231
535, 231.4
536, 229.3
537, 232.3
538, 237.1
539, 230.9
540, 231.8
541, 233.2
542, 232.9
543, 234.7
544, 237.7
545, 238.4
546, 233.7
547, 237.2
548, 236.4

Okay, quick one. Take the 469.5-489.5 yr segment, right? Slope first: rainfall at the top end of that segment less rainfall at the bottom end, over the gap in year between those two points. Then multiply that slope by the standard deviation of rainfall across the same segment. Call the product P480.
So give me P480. -3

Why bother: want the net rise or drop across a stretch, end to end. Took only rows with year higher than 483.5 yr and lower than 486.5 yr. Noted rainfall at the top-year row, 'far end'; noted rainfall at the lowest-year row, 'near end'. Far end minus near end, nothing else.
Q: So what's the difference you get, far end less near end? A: -18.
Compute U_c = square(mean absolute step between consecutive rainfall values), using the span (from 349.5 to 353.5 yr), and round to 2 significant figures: 84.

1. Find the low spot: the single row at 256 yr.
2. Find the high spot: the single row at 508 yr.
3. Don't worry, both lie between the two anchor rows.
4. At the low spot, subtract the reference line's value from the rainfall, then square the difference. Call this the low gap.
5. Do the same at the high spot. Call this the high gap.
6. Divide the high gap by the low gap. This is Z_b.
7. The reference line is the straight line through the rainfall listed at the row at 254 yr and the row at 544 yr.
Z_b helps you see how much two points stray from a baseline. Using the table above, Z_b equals 11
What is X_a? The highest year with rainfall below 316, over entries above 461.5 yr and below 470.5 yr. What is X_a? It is 470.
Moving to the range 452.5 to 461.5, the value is 461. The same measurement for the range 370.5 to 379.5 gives 379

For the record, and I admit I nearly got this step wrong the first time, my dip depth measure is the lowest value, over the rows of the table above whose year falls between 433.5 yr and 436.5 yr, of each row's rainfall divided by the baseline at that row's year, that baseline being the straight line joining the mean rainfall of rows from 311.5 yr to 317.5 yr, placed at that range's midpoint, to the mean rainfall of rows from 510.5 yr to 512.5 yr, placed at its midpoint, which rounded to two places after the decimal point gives 1.00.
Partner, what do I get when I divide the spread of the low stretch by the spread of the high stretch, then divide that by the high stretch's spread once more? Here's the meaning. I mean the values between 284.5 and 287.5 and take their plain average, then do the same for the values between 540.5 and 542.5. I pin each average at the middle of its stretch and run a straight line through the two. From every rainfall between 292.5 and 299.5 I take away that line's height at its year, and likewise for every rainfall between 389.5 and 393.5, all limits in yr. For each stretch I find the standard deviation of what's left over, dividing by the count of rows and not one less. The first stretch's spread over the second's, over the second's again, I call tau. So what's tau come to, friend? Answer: 2.1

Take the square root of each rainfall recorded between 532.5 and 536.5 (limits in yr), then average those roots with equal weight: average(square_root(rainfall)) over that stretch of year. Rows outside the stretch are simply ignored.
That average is 15.3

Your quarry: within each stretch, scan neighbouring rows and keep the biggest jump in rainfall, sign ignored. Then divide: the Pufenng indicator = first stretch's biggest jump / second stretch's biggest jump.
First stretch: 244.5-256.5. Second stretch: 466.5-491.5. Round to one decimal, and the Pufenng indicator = 2.1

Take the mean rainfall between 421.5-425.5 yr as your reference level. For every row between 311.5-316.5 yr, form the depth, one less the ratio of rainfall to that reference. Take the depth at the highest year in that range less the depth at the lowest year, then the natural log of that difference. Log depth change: -3.39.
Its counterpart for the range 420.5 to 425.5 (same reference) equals -3.56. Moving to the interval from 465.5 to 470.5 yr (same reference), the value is -4.05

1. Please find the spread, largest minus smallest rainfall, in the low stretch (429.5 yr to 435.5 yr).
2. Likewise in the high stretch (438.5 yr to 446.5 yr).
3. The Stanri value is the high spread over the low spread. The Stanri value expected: 0.96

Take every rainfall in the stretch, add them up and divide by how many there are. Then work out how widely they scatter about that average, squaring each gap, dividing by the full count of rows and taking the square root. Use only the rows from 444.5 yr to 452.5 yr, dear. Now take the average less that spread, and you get 320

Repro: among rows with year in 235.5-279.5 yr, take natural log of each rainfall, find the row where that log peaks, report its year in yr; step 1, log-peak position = 255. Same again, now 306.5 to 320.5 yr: 310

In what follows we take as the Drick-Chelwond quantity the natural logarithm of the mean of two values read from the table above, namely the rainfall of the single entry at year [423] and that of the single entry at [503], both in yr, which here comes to 5.76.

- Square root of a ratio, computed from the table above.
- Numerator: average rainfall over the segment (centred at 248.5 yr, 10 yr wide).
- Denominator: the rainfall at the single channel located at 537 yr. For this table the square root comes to 1.32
